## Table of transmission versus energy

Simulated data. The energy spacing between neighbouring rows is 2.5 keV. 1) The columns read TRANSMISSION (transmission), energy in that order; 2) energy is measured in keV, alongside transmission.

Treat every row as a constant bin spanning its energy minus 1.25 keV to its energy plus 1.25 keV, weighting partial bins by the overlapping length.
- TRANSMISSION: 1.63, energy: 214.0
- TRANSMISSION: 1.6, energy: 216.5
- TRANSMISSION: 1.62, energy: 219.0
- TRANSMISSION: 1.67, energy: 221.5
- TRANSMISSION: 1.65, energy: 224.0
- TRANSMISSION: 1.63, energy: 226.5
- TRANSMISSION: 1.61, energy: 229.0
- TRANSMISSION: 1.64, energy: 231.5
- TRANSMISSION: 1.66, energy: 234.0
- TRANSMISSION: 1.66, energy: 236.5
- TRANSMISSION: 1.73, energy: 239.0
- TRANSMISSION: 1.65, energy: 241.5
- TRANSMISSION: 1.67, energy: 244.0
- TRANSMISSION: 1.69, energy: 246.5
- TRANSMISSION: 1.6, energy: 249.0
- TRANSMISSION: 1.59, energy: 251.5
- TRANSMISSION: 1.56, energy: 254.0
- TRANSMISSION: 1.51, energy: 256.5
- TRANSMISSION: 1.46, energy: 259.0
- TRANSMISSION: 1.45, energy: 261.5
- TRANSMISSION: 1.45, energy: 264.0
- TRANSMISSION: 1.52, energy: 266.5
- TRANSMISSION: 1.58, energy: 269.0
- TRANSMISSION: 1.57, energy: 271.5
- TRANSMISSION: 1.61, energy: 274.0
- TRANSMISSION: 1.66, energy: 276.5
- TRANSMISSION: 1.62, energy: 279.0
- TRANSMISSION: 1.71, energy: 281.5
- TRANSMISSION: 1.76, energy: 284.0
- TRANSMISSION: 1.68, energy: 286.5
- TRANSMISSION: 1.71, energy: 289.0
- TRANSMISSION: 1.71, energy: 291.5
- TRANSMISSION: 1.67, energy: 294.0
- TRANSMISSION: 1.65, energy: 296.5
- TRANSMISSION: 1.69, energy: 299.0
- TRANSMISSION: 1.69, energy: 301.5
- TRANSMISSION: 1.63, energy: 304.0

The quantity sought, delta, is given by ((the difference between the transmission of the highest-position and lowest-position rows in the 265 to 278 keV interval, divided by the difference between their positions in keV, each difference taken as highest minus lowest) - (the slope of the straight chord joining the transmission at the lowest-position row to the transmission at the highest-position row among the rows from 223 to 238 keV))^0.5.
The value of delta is 0.11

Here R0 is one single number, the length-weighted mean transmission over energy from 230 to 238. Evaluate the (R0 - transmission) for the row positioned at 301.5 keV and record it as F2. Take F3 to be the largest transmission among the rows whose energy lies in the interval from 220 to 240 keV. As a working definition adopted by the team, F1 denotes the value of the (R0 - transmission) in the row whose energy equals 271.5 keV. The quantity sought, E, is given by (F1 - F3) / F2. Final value 46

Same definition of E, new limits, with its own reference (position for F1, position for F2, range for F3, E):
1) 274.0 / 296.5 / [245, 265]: -376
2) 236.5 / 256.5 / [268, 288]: -12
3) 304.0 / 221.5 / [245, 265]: 107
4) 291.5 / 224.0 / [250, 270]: -376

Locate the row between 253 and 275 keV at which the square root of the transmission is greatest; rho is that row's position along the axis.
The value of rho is 274.0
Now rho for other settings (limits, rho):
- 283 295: 284.0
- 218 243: 239.0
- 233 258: 239.0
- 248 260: 249.0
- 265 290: 284.0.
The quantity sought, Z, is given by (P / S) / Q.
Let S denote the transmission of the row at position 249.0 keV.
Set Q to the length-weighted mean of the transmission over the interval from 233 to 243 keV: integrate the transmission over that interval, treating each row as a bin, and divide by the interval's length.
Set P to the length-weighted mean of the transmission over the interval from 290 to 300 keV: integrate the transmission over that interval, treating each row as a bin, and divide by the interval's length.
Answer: 0.63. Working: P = 1.68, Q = 1.68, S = 1.6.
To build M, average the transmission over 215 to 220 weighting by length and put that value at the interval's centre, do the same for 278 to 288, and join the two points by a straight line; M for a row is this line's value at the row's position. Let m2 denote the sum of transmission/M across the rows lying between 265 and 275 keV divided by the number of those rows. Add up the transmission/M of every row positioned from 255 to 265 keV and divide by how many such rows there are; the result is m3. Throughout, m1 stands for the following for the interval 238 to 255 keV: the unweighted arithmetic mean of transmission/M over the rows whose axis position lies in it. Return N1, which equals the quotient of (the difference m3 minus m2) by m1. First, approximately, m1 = 1.00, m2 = 0.94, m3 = 0.88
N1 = -0.05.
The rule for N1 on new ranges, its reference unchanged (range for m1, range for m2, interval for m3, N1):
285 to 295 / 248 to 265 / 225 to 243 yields 0.10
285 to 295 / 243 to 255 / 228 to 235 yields 0.02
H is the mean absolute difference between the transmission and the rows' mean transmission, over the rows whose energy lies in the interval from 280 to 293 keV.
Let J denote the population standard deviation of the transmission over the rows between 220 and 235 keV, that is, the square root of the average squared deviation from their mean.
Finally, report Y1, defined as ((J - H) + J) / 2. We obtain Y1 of 0.011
